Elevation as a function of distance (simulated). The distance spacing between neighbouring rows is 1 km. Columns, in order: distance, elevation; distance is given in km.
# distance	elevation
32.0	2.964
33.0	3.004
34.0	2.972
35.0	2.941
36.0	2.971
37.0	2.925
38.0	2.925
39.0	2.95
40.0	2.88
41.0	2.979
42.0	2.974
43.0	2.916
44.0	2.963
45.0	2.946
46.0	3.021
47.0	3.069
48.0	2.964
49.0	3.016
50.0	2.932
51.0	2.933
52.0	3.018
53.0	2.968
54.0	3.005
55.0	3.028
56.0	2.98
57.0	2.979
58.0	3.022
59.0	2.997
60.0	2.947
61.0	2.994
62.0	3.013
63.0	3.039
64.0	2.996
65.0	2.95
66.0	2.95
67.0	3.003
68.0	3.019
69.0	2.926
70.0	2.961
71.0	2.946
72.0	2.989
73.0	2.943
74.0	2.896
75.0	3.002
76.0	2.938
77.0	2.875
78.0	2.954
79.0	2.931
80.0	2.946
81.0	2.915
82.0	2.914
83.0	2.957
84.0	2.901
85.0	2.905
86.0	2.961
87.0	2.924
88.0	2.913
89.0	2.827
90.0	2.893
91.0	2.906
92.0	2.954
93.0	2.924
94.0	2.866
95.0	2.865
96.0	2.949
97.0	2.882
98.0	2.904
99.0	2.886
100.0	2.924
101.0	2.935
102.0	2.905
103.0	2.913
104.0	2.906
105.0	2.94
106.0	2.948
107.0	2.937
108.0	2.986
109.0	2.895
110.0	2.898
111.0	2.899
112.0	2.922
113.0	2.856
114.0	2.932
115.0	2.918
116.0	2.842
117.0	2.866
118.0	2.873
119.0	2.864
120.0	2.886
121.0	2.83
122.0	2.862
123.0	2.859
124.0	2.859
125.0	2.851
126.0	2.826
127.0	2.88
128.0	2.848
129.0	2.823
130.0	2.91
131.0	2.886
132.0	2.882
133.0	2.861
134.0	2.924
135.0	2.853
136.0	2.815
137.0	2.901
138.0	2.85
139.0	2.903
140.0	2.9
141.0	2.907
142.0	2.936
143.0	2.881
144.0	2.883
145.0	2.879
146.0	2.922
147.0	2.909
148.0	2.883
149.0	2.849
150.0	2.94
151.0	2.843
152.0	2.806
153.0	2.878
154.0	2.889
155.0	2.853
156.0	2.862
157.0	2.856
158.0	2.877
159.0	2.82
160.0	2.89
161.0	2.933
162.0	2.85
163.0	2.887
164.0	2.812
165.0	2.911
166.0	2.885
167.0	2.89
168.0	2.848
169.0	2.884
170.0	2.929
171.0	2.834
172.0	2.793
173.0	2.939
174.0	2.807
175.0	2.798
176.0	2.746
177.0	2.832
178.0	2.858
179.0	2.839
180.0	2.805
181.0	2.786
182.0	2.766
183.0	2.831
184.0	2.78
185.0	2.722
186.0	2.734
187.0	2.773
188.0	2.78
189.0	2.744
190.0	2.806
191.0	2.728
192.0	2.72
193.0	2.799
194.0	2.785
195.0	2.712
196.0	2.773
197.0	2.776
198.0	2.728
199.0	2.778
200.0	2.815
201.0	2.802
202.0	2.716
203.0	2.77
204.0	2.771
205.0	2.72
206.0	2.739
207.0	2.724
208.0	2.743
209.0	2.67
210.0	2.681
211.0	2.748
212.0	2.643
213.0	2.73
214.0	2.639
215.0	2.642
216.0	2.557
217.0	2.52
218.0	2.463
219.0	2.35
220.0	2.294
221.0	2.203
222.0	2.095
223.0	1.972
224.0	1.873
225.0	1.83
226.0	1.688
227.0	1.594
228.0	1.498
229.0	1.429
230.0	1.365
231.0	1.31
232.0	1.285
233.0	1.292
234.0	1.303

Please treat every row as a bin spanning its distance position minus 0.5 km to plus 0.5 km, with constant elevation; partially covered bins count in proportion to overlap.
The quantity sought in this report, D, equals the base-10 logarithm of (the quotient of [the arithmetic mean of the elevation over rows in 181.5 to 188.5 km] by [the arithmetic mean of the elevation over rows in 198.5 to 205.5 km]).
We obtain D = 0.00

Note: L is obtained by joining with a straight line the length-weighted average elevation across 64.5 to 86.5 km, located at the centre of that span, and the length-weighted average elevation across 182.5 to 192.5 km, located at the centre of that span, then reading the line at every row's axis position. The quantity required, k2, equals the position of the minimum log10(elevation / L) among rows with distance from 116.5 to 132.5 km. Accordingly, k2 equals 121.0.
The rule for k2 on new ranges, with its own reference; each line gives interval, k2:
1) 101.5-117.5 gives 116.0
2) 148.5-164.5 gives 152.0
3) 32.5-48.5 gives 40.0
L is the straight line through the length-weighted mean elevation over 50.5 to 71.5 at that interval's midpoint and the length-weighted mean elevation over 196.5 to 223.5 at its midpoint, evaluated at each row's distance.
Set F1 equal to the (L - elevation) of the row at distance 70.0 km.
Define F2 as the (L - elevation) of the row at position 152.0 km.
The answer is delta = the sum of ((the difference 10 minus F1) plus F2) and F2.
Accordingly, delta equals 9.9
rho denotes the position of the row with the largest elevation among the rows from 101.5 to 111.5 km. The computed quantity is 108.0 km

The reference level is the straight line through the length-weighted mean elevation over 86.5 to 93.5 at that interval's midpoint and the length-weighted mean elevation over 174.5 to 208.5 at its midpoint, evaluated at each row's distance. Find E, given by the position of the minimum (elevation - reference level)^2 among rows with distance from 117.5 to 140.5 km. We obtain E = 122.0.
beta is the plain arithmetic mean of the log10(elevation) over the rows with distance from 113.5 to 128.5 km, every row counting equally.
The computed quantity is 0.457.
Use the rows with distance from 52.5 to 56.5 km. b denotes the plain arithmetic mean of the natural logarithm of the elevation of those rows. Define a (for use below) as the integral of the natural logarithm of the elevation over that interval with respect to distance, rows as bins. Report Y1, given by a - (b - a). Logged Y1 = 7.7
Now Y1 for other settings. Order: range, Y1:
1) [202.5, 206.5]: 7.1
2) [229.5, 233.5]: 1.9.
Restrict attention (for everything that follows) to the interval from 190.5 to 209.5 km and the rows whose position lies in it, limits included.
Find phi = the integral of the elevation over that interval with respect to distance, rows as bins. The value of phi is 52.3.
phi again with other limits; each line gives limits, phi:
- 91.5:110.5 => 55.4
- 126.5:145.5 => 54.7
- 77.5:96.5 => 55.4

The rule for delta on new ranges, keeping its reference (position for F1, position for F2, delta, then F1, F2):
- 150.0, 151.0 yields 10.0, -0.18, -0.089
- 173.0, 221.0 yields 11.0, -0.24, 0.372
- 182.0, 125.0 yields 10.0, -0.09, -0.030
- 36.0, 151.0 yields 9.7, 0.08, -0.089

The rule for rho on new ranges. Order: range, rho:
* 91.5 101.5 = 92.0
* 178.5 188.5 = 179.0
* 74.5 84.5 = 75.0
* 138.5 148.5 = 142.0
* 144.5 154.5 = 150.0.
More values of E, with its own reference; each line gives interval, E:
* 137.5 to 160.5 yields 159.0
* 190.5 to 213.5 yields 211.0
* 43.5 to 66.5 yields 60.0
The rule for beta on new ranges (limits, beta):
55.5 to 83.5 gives 0.472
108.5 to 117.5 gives 0.461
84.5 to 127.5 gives 0.462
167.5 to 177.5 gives 0.453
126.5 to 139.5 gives 0.458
